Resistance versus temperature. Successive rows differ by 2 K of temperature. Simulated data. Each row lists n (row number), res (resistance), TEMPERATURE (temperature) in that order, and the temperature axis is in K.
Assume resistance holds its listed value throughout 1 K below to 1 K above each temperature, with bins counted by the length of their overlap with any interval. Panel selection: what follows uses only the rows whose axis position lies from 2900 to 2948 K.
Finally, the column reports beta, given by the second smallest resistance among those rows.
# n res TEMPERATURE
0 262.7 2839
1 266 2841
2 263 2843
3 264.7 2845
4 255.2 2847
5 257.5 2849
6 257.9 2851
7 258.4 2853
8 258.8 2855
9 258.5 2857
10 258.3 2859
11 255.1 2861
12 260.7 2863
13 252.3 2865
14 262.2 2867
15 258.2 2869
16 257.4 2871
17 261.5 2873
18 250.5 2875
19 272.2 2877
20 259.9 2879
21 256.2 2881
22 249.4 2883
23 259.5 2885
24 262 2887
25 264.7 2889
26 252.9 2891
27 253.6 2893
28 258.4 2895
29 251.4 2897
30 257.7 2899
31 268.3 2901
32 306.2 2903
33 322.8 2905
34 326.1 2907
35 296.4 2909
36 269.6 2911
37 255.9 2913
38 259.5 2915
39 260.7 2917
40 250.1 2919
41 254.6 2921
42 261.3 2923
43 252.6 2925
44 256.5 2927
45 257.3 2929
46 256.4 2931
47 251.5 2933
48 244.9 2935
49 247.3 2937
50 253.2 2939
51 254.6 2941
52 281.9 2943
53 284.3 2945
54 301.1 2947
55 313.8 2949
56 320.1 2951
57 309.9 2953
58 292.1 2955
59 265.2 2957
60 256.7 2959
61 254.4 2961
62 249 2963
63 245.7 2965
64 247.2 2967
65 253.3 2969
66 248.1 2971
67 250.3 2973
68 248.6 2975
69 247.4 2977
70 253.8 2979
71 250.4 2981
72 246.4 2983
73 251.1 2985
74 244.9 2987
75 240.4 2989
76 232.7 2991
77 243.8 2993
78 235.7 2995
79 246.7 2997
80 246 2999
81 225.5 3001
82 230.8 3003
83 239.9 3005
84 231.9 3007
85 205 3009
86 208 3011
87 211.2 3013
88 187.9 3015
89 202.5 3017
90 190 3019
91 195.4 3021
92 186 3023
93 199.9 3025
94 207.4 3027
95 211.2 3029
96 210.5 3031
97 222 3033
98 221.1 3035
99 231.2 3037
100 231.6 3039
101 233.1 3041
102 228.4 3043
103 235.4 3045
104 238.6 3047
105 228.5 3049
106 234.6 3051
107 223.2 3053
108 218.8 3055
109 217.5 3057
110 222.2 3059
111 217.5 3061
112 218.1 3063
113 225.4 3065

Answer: 247.3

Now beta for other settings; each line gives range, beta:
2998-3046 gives 187.9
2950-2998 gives 235.7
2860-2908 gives 250.5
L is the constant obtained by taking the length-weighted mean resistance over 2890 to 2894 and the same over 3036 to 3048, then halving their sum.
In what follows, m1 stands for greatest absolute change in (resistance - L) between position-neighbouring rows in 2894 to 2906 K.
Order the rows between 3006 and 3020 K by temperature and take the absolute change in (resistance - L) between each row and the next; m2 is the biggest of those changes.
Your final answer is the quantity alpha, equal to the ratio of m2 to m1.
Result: 0.7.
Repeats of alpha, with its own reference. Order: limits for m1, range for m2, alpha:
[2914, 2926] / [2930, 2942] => 0.6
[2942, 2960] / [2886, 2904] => 1.4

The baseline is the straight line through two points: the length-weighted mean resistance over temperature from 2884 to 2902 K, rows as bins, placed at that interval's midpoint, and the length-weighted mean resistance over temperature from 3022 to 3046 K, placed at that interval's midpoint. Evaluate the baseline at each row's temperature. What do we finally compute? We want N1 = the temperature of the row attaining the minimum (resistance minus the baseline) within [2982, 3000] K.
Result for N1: 2991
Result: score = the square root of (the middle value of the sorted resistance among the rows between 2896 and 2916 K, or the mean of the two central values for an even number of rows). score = 16.4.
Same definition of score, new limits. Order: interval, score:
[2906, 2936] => 16.0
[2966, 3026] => 15.5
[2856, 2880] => 16.1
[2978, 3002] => 15.7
